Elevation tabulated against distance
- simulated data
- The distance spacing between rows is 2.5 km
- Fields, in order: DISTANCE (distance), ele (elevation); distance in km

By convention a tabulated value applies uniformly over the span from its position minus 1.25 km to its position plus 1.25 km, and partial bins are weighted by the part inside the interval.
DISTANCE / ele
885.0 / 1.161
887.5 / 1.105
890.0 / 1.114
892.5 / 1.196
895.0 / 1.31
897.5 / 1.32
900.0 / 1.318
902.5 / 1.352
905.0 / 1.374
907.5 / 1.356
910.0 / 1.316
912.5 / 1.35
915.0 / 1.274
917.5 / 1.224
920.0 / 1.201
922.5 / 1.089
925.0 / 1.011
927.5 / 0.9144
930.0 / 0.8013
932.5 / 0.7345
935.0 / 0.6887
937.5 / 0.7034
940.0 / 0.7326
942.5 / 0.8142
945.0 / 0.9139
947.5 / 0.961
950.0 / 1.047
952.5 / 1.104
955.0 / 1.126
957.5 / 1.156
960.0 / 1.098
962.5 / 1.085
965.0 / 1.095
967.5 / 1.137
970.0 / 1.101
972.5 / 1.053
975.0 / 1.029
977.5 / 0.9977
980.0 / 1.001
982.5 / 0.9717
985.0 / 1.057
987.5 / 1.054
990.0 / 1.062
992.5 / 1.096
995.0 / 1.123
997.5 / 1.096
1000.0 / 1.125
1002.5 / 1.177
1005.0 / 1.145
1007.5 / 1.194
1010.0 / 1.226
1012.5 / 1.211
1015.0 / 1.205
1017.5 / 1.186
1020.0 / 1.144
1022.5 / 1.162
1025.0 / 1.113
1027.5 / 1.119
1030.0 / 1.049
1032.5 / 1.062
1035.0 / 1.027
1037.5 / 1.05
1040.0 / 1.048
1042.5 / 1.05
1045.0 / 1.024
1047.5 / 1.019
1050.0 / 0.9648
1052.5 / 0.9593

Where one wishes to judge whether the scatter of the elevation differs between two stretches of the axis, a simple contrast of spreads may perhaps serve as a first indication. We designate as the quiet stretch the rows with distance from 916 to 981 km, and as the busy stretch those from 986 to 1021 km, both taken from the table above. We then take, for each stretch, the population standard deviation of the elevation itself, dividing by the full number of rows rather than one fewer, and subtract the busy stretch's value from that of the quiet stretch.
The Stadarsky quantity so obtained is 0.10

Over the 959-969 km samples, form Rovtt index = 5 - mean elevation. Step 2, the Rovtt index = 3.90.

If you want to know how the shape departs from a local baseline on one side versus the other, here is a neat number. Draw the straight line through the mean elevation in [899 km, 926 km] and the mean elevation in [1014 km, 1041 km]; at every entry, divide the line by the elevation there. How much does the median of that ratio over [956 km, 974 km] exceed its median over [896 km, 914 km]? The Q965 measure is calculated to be 0.144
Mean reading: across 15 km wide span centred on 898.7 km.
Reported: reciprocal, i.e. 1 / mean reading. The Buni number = 0.76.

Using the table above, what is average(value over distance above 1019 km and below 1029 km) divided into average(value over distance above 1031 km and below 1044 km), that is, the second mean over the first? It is 0.92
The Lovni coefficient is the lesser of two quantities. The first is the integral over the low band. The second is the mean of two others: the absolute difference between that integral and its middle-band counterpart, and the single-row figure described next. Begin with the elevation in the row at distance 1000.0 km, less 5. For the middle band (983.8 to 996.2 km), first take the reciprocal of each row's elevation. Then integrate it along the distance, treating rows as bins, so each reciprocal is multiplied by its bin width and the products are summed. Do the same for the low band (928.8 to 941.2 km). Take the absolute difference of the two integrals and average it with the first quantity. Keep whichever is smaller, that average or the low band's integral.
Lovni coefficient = 0.8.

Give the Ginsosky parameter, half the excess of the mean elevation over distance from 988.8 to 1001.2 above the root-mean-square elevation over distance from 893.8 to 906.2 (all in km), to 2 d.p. -0.12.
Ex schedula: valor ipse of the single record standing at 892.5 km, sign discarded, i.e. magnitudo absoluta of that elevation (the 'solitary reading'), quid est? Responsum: 1.20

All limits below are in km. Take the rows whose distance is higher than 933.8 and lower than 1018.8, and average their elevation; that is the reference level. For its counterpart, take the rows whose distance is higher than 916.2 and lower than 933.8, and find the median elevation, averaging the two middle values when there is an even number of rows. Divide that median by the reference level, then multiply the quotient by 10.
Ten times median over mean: 9.6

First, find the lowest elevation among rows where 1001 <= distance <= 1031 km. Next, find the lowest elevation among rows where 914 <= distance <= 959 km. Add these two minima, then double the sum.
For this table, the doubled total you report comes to 3.48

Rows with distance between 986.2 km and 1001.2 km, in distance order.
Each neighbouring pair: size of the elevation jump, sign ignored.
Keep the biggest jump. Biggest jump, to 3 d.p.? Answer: 0.034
